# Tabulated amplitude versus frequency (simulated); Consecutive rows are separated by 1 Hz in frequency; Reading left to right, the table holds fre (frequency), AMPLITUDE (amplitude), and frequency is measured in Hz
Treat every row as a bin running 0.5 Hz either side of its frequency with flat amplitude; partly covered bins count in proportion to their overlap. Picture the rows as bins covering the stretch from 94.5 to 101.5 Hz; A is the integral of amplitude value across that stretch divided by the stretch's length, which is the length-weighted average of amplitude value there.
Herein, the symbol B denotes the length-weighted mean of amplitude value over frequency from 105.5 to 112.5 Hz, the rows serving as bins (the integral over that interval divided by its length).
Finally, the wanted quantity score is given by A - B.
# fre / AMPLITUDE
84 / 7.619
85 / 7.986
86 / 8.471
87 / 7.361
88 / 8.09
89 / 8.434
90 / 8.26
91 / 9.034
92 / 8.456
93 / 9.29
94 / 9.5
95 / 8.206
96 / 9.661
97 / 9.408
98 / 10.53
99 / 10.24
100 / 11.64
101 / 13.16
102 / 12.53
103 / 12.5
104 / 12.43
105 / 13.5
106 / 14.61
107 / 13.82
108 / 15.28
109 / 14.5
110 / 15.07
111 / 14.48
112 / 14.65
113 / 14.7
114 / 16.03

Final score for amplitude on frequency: -4.2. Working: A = 10.4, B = 15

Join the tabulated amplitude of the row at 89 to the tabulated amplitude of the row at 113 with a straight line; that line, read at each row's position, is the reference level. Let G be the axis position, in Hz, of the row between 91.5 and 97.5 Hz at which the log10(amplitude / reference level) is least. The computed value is 95 Hz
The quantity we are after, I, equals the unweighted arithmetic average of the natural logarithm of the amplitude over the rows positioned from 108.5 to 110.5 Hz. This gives 2.7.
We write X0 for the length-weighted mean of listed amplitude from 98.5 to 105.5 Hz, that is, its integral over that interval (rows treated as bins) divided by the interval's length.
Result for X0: 12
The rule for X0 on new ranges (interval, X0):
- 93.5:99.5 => 10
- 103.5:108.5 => 14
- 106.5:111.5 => 15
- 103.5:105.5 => 13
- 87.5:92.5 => 8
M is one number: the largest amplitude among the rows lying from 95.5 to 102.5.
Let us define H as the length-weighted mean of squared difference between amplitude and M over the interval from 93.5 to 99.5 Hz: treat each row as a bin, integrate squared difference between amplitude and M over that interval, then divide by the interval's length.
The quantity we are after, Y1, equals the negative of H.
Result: -13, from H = 13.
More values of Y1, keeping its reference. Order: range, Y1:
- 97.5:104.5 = -3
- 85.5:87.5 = -28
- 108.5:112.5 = -2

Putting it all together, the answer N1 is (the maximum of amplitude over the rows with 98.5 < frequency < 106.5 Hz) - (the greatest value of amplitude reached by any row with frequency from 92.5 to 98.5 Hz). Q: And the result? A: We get 4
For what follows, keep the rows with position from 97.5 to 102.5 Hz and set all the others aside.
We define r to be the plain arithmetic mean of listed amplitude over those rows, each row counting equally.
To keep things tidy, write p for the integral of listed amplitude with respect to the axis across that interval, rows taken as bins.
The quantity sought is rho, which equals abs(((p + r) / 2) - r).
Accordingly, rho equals 23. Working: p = 58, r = 11.6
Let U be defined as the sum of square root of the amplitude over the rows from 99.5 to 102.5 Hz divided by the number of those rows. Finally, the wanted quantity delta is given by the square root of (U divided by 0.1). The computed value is 5.9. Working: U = 3.5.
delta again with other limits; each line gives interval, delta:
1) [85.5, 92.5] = 5.4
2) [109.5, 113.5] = 6.2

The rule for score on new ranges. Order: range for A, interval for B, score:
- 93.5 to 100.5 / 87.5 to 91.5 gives 1.4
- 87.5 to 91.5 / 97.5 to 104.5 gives -3.4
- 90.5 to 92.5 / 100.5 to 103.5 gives -4.0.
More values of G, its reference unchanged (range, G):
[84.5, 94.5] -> 92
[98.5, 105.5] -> 99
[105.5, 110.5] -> 107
